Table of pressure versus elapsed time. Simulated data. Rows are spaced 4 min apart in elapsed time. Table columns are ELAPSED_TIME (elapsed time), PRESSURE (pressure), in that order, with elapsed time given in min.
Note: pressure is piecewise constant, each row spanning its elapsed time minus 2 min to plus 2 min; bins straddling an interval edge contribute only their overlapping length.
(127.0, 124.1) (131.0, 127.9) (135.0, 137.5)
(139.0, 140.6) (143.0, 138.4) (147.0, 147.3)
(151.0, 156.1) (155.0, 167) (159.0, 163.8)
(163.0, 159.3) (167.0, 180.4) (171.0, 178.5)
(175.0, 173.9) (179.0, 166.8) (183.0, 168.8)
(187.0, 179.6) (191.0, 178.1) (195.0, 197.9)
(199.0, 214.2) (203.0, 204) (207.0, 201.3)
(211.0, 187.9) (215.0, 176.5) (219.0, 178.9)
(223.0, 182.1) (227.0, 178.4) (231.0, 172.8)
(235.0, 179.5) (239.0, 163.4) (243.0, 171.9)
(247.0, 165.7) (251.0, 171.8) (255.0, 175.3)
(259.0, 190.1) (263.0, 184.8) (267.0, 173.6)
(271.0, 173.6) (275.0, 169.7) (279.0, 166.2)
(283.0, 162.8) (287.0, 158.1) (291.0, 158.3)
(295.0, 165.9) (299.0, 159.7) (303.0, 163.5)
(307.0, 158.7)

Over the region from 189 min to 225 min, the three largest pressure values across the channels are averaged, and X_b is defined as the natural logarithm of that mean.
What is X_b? 5.33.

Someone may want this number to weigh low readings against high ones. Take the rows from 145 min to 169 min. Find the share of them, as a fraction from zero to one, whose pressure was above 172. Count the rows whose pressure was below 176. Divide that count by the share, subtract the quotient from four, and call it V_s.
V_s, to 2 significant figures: -26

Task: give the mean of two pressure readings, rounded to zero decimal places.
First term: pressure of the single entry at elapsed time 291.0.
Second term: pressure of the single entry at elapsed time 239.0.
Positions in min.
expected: 161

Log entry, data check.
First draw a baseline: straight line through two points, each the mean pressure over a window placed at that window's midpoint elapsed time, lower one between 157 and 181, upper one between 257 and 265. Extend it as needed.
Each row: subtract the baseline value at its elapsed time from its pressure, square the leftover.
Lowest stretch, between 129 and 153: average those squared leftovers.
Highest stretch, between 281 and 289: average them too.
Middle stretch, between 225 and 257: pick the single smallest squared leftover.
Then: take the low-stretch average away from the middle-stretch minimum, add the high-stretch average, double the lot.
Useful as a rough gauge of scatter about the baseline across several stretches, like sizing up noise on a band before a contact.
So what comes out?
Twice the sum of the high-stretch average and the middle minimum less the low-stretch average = 742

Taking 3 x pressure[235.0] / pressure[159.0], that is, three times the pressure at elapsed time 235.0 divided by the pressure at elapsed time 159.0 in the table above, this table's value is 3.3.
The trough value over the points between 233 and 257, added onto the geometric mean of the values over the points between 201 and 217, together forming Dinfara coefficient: 356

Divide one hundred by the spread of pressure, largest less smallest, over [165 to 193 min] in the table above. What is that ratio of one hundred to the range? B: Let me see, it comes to 7.4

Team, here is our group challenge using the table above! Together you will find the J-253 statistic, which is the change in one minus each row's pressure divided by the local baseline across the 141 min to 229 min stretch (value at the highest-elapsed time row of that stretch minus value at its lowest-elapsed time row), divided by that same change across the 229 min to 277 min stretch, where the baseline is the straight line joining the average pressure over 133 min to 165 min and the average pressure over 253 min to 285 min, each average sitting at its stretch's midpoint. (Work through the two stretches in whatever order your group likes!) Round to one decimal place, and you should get -2.2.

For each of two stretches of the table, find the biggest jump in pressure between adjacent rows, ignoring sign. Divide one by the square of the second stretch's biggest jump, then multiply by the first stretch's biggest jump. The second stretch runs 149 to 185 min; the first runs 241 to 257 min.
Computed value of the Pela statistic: 0.014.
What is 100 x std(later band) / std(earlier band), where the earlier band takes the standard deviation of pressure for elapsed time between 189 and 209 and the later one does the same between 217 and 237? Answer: 26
